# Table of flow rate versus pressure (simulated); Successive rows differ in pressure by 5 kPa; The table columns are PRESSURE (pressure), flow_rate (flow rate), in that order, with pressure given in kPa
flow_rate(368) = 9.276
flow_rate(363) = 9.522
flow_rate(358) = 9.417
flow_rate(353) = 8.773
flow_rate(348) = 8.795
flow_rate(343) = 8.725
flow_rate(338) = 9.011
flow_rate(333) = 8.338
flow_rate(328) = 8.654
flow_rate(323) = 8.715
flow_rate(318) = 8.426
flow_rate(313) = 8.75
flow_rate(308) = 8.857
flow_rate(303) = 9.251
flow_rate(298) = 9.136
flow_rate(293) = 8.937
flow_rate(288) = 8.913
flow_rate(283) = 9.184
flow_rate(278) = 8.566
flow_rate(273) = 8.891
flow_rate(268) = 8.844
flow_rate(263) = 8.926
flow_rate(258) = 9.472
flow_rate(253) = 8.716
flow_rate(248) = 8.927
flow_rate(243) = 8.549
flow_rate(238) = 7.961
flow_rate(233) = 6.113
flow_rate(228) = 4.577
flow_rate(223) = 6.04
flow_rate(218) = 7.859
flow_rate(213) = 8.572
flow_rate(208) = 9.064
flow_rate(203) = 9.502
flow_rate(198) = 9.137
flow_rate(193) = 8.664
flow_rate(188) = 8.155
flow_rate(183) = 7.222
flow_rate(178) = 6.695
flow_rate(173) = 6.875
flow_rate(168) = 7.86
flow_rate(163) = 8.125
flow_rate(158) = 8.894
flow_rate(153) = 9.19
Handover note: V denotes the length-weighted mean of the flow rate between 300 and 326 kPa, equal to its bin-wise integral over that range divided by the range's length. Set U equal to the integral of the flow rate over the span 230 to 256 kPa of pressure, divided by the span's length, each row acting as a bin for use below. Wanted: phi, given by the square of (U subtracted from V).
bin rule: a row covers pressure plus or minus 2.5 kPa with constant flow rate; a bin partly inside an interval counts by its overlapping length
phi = 0.6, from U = 8.0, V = 8.80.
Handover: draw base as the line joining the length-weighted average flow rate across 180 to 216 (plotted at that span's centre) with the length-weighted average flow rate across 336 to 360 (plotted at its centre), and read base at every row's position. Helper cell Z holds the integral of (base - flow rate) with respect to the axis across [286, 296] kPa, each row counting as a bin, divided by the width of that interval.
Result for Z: -0.14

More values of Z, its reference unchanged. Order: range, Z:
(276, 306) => -0.20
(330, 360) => 0.10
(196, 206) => -0.73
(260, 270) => -0.18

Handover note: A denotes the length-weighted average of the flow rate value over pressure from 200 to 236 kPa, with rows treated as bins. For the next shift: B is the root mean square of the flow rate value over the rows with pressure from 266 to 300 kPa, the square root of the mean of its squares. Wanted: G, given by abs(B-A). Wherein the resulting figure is 1.5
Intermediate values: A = 7.42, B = 8.9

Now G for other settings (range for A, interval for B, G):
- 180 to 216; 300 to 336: 0.1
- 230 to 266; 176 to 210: 0.1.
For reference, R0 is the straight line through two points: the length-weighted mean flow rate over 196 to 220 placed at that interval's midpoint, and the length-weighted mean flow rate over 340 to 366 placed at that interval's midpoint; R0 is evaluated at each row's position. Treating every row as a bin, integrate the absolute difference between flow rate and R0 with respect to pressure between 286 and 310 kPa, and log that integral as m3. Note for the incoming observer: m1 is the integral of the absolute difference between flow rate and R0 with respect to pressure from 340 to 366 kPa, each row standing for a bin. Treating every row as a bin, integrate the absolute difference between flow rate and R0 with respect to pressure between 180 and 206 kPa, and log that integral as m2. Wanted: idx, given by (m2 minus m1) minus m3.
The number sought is 7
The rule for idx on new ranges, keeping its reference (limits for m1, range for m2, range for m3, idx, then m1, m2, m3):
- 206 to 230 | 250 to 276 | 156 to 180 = -64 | 41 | 5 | 27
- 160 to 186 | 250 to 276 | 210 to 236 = -88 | 36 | 5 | 56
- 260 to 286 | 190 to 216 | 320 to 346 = -4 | 4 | 9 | 9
